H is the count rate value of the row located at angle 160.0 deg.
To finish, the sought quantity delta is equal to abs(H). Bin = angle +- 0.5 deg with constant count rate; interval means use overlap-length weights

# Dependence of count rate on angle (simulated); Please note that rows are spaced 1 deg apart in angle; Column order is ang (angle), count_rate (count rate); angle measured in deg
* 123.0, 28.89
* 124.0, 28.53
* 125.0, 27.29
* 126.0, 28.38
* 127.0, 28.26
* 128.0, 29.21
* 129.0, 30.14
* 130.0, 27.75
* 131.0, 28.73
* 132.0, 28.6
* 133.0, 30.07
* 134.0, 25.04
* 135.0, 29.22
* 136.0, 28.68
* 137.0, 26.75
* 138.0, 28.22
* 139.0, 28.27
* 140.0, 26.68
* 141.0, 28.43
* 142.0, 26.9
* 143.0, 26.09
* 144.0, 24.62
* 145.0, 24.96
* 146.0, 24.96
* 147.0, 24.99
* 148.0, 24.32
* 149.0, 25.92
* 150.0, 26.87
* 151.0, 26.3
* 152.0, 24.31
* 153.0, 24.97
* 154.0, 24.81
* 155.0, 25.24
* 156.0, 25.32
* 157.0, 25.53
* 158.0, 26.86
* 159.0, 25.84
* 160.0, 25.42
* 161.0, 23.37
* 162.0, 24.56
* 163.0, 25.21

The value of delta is 25.4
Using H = 25.42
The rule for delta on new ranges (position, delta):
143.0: 26.1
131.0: 28.7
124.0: 28.5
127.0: 28.3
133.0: 30.1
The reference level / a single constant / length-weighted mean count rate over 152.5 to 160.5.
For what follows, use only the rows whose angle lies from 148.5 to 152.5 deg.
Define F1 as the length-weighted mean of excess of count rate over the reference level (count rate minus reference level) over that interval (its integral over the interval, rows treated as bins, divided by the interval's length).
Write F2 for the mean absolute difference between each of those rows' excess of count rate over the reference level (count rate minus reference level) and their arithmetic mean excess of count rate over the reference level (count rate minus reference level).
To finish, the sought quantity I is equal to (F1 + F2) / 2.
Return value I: 0.6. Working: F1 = 0.4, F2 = 0.77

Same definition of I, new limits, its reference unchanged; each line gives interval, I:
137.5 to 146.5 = 1.2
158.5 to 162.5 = 0.1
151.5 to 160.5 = 0.2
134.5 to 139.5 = 1.7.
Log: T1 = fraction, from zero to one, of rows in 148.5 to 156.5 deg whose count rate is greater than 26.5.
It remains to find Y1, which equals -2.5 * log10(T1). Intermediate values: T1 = 0.1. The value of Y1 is 2.3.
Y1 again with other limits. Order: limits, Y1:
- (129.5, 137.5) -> 0.1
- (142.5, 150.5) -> 2.3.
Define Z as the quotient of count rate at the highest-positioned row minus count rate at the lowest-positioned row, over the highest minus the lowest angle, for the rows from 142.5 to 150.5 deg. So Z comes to 0.11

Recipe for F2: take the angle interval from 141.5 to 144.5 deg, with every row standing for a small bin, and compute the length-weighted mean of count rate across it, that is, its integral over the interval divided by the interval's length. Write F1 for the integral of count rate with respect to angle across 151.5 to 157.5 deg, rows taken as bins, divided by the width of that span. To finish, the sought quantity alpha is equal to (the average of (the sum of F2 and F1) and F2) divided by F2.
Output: 1.48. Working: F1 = 25.0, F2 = 25.9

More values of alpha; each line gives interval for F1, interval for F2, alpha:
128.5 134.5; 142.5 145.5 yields 1.56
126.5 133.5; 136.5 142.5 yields 1.53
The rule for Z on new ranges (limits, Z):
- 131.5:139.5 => -0.05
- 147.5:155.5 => 0.13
